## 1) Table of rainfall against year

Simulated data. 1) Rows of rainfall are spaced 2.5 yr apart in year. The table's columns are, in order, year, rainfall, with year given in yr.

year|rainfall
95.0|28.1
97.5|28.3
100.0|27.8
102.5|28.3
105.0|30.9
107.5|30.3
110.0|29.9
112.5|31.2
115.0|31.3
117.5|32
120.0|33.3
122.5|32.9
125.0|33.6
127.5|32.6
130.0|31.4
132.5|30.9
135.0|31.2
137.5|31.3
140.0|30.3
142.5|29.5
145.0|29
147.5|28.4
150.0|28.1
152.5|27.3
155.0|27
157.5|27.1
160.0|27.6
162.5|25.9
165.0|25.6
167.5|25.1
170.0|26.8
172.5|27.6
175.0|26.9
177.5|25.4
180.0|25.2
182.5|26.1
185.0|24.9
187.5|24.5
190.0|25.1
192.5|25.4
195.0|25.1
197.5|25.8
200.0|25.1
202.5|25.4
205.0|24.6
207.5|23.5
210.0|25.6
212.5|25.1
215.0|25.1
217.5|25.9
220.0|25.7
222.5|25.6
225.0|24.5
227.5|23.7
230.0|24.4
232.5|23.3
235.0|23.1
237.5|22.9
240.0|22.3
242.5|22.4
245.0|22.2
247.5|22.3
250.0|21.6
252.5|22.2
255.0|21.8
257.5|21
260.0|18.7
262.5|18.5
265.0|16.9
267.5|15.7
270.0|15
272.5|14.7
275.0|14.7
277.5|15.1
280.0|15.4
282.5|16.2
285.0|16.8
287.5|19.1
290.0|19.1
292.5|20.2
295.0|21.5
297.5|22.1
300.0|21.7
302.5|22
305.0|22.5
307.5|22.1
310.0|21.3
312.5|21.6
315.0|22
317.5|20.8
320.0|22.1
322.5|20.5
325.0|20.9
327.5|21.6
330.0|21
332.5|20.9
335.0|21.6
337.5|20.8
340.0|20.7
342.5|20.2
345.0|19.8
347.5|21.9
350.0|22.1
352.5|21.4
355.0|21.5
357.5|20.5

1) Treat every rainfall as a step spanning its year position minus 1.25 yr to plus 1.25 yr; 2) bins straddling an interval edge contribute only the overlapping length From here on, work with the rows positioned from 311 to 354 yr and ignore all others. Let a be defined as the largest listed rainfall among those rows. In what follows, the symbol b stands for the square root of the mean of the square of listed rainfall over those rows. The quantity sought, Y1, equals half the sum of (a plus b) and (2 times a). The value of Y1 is 44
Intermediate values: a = 22.1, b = 21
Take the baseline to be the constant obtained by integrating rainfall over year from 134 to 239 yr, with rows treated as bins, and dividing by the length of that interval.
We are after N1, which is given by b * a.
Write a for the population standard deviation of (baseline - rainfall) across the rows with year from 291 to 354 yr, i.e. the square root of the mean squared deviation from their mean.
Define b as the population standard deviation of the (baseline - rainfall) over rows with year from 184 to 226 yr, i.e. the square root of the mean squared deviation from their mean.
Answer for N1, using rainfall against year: 0.41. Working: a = 0.70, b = 0.58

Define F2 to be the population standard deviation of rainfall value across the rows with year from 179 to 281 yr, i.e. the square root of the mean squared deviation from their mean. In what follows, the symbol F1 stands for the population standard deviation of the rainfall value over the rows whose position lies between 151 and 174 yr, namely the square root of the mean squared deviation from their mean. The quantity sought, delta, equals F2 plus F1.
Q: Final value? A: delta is 4.5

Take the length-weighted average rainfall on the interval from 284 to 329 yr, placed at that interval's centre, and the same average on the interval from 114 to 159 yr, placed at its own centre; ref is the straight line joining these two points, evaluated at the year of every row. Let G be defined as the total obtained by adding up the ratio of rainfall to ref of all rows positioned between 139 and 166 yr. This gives 10.4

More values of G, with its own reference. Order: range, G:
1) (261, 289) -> 7.8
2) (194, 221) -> 10.5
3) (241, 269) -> 9.3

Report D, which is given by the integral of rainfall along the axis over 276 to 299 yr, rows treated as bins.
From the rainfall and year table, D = 423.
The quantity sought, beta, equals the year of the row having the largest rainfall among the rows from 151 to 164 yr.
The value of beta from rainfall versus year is 160.0 yr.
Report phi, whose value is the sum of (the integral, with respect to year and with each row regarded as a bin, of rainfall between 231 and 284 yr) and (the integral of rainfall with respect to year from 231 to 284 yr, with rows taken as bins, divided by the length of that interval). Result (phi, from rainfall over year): 1045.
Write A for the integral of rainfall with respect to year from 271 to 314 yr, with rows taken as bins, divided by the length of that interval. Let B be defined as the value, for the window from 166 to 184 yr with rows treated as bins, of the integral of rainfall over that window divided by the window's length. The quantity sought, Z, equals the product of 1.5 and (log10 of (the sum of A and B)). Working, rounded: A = 19.2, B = 26.1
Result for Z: 2.48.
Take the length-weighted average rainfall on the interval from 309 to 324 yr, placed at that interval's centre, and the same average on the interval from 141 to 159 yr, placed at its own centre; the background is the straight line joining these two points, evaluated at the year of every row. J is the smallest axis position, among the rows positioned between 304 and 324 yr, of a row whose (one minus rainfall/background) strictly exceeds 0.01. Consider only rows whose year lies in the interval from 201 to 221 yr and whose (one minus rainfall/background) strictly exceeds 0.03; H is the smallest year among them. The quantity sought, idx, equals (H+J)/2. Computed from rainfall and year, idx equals 257.5 yr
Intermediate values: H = 205.0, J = 310.0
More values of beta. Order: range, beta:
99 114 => 112.5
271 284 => 282.5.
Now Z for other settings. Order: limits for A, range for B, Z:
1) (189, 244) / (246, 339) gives 2.47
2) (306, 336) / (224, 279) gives 2.43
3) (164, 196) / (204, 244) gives 2.55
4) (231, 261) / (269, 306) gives 2.41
